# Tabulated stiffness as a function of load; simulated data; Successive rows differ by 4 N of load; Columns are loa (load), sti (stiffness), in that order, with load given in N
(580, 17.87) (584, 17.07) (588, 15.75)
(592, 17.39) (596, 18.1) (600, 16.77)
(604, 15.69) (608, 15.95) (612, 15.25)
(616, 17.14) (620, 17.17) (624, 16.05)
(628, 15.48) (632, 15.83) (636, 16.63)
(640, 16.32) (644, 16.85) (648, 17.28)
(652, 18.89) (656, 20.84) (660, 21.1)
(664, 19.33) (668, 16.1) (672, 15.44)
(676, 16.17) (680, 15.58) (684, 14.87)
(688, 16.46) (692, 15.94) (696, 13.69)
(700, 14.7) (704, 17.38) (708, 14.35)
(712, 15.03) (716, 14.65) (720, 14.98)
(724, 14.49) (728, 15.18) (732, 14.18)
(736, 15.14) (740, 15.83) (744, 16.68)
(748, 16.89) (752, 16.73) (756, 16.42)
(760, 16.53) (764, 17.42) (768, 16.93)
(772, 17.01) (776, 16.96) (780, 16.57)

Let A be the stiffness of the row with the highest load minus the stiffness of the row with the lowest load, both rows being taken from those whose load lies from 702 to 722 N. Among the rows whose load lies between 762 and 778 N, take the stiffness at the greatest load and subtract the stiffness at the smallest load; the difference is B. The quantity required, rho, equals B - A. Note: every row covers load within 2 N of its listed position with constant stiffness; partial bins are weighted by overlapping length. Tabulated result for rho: 1.9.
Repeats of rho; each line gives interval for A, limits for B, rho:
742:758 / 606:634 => 0.1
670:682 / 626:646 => 1.2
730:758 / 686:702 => -4.0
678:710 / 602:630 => 1.0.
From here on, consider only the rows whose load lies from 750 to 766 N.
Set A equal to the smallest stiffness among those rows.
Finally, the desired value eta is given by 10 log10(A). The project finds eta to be 12.2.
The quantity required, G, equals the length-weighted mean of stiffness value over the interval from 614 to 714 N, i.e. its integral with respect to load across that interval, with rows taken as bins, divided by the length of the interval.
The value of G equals 16.58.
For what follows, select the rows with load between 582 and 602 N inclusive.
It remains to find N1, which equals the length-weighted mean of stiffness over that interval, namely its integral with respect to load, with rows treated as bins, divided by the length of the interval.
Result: 17.0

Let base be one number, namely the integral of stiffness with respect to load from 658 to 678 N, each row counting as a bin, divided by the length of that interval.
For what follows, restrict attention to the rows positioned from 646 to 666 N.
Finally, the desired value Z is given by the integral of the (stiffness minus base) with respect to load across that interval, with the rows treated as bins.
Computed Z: 37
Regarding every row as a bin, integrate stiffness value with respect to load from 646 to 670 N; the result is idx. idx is 454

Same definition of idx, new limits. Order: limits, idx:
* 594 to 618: 396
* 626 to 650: 394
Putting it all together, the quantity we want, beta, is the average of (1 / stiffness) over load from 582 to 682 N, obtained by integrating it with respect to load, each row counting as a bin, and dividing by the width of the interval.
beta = 0.059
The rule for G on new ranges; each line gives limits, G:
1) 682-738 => 15.07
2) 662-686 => 16.25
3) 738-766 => 16.64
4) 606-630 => 16.17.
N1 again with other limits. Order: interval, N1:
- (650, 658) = 19.9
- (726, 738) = 14.8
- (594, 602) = 17.4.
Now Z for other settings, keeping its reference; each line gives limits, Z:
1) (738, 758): -22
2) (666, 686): -40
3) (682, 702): -50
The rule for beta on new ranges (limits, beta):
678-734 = 0.066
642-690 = 0.058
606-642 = 0.062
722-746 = 0.066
